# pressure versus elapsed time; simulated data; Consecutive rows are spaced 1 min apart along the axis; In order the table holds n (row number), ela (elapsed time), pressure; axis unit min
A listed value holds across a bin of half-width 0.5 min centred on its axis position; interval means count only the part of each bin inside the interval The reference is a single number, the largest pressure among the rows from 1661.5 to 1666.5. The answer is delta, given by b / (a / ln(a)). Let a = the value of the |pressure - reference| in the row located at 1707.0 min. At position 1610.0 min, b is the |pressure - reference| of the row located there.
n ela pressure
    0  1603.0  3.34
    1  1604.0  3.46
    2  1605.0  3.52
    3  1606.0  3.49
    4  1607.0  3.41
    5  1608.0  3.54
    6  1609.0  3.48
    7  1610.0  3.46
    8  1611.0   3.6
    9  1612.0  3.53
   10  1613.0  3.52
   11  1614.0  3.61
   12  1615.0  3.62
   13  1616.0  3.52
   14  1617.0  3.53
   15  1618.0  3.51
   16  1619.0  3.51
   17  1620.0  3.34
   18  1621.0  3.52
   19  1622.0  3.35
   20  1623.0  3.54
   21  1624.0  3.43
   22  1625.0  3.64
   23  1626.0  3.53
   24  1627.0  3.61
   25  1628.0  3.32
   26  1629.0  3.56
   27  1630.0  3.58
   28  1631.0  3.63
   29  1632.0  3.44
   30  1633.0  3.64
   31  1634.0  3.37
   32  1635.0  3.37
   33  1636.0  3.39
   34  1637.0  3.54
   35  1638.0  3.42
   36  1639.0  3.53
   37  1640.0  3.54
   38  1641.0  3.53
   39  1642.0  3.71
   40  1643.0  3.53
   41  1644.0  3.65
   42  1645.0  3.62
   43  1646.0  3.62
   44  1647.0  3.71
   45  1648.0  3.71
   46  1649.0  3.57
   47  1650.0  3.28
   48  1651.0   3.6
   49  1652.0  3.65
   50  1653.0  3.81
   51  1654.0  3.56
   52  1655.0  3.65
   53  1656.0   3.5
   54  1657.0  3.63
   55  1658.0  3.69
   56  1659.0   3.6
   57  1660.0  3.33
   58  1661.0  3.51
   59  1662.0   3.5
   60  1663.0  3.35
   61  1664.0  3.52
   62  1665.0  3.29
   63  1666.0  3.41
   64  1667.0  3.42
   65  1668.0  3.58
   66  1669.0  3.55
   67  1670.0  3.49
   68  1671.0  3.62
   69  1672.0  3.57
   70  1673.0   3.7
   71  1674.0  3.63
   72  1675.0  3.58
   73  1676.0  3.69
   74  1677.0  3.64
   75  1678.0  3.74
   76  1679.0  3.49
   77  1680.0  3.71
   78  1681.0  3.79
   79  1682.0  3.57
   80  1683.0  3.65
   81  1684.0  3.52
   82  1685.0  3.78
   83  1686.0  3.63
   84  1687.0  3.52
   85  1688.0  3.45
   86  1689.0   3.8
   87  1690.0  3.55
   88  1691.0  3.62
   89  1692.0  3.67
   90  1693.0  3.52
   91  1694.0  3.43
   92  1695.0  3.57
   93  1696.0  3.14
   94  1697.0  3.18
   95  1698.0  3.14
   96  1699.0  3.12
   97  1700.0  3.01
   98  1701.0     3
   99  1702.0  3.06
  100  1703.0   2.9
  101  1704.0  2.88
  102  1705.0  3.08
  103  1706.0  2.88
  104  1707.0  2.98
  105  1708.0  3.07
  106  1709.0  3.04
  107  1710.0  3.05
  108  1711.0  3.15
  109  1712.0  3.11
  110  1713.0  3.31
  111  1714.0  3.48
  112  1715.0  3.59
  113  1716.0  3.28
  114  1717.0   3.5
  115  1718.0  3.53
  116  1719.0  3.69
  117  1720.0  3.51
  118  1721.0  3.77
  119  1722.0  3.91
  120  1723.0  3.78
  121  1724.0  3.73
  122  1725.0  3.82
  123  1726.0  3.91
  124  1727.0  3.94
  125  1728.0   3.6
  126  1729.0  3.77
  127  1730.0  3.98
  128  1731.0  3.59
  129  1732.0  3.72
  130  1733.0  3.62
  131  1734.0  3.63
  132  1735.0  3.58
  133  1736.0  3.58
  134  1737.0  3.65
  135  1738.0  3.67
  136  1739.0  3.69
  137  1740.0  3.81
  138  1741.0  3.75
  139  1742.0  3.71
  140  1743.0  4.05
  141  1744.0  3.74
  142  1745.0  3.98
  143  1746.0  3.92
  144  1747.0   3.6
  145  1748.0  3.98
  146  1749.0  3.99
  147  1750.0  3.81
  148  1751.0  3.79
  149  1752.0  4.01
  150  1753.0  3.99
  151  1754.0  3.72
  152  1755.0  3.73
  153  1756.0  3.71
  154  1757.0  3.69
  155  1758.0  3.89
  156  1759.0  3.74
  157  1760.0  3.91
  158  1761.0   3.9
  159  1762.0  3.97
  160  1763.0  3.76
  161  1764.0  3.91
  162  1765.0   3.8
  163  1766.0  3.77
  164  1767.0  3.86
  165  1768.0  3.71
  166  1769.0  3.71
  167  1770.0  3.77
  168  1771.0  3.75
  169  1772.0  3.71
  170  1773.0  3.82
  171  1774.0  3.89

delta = 0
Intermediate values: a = 0.54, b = 0.06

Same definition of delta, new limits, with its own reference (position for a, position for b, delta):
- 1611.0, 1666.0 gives -3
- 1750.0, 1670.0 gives 0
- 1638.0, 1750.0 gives -7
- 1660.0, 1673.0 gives -2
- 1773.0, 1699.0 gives -2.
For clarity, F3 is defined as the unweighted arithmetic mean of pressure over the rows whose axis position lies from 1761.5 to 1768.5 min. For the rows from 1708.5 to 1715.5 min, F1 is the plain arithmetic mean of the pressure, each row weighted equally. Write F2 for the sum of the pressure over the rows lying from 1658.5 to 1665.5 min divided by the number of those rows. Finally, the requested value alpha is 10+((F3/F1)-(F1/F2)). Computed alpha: 10.24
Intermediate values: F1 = 3.25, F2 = 3.44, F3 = 3.83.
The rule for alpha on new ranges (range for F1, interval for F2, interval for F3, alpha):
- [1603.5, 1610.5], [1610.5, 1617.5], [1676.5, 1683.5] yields 10.07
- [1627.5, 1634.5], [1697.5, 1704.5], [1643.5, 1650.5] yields 9.86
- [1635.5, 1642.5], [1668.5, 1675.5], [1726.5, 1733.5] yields 10.08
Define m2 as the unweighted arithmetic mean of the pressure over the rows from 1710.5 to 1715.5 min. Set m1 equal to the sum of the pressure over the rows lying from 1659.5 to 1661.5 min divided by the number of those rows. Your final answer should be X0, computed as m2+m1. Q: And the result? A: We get 6.75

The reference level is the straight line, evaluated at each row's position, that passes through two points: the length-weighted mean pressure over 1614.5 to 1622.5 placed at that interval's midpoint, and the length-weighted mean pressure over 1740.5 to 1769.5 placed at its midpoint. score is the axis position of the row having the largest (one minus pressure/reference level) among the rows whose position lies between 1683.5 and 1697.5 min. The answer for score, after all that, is 1696.0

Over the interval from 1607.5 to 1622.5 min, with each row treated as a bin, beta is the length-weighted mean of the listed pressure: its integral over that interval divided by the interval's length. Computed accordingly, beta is 3.51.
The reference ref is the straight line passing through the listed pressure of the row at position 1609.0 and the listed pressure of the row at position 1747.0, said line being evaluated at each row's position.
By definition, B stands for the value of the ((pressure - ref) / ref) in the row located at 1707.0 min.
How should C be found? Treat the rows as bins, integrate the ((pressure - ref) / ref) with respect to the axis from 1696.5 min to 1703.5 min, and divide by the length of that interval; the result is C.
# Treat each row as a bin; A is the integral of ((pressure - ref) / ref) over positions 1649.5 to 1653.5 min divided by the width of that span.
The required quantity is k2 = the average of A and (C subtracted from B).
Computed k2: -0.002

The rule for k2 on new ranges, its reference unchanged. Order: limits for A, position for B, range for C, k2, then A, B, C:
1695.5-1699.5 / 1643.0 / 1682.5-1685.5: -0.070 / -0.12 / 0.006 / 0.030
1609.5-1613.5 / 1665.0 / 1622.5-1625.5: -0.034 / 0.01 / -0.068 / 0.012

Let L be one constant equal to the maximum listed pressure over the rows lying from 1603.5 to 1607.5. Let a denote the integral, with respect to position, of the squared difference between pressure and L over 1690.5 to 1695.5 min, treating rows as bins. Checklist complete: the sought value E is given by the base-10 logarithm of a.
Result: -1.4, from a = 0.04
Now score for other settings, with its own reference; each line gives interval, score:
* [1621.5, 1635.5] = 1628.0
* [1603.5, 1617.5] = 1607.0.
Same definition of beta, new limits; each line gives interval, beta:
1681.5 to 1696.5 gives 3.56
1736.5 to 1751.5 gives 3.81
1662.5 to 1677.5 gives 3.54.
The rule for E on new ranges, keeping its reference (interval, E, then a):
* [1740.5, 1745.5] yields -0.2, 0.63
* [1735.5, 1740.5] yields -0.8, 0.16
